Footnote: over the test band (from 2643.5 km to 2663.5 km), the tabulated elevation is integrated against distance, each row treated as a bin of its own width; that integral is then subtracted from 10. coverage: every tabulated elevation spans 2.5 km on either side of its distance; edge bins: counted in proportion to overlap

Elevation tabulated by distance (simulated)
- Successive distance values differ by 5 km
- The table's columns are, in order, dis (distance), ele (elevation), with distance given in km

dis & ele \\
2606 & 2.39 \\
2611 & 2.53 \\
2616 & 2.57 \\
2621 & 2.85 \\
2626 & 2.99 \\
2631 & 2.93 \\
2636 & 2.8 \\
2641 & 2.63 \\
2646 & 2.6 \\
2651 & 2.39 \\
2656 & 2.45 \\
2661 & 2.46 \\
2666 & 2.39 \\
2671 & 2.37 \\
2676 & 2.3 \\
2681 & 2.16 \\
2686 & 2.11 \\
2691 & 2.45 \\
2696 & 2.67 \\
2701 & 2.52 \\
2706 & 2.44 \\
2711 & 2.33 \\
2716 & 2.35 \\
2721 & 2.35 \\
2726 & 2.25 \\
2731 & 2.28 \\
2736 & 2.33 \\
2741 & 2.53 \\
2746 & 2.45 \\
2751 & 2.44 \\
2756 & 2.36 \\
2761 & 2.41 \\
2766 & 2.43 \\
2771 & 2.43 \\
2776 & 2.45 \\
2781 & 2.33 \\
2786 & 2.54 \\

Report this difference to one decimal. -39.5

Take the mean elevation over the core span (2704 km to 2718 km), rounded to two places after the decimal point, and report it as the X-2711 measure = 2.37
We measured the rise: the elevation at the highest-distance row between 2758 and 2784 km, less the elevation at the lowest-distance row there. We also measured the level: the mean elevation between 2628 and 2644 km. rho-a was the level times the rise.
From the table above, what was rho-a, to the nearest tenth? -0.2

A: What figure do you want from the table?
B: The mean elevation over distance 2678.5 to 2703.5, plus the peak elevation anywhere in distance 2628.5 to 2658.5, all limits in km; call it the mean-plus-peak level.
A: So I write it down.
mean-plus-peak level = 5.31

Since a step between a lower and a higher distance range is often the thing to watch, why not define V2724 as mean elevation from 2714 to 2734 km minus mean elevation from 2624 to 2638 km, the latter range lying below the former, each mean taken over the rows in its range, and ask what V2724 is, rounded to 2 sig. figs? -0.60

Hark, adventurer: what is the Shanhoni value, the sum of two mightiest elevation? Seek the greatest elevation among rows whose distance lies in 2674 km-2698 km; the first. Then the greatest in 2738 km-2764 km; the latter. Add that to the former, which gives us 5.20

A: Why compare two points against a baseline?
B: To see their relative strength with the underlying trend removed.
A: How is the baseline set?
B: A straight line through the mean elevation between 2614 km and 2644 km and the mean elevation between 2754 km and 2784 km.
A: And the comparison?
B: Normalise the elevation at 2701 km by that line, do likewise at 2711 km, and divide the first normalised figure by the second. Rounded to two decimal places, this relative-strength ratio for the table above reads 1.07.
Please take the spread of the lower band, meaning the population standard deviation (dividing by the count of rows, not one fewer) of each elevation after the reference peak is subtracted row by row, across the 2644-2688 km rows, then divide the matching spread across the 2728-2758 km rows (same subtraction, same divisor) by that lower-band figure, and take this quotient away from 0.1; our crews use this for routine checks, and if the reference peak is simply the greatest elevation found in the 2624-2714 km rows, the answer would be -0.5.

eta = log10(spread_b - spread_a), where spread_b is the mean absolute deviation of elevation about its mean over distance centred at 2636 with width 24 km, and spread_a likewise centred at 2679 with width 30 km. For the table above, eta -1.5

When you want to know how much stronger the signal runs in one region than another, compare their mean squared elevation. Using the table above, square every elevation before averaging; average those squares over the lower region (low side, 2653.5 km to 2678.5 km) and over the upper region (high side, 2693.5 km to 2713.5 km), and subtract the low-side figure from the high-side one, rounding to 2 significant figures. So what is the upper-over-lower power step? 0.48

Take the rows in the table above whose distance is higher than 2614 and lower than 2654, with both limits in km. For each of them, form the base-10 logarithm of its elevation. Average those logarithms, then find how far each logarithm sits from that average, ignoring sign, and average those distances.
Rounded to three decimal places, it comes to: 0.028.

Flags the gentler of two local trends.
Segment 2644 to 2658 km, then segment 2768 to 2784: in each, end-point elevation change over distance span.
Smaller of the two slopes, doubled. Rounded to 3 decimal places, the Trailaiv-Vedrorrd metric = -0.030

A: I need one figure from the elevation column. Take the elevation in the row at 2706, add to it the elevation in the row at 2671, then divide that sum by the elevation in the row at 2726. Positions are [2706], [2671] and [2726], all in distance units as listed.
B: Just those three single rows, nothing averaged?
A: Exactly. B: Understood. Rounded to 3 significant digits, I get 2.14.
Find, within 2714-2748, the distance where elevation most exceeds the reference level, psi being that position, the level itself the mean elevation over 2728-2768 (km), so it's 2741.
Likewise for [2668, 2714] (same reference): 2696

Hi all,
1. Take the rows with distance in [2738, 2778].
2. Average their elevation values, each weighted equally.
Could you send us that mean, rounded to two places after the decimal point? 2.44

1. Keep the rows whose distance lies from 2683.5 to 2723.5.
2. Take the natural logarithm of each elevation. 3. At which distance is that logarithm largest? 2696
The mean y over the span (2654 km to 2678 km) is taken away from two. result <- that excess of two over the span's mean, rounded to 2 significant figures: -0.39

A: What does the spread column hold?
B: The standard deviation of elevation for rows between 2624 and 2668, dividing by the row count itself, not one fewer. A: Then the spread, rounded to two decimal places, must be 0.22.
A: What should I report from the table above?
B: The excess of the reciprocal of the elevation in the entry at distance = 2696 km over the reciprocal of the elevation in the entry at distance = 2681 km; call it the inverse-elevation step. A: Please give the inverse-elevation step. -0.088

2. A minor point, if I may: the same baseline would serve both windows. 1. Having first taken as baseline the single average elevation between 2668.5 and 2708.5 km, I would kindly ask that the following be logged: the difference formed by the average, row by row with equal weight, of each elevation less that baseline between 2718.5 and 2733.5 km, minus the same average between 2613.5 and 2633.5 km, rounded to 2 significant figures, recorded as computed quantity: -0.54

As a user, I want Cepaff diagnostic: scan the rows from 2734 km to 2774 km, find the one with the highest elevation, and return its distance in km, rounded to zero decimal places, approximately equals 2741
